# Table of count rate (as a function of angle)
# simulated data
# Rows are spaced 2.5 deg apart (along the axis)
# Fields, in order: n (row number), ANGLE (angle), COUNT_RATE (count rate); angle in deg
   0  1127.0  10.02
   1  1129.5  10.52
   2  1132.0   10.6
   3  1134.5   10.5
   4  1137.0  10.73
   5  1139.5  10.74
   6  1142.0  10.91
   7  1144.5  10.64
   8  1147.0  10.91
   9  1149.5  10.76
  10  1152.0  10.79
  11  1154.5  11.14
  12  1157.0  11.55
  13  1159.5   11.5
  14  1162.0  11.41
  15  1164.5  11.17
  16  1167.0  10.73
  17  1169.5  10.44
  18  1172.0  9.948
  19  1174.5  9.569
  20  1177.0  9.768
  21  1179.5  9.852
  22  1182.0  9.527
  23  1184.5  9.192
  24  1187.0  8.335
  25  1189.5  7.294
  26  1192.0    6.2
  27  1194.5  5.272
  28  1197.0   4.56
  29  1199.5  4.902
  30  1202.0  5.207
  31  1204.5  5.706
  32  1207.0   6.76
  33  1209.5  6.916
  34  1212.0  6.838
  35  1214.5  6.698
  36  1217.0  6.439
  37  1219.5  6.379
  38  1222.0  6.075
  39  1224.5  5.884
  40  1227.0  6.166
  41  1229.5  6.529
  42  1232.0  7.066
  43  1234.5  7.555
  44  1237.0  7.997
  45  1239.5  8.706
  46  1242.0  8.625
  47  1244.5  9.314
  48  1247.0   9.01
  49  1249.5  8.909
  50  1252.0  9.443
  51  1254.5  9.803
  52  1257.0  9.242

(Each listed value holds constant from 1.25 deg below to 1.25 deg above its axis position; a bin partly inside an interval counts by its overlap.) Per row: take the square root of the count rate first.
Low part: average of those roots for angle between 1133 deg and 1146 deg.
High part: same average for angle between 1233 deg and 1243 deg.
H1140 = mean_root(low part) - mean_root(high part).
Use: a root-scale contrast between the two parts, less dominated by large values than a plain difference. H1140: 0.4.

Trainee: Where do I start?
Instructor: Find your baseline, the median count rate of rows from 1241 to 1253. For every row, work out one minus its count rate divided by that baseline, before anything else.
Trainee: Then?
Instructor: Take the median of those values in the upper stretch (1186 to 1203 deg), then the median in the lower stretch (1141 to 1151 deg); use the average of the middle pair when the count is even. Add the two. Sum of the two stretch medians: 0.21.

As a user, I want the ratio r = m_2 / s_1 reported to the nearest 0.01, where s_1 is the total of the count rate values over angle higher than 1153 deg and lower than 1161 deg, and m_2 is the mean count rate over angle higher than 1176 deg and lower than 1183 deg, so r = 0.28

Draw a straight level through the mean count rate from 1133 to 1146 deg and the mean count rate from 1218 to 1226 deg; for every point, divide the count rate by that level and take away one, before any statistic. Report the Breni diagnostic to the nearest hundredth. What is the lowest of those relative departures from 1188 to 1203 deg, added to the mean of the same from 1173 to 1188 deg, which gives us -0.28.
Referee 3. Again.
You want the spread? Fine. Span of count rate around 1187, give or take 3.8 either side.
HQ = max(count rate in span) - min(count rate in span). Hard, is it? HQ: 1.90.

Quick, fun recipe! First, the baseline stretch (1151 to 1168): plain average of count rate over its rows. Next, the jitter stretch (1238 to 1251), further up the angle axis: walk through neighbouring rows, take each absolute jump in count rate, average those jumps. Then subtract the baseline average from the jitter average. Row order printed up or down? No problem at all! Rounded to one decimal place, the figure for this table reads -10.9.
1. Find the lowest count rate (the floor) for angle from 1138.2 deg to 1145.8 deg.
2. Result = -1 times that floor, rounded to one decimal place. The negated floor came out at -10.6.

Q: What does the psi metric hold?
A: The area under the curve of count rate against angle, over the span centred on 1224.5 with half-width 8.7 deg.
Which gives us 111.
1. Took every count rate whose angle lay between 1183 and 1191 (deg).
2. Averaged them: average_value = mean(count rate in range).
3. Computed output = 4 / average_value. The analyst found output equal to 0.48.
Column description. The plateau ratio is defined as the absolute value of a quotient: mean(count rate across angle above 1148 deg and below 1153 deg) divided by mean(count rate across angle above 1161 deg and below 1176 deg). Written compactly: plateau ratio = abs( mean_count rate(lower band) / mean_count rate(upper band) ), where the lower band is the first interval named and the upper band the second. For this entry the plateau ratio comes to 1.0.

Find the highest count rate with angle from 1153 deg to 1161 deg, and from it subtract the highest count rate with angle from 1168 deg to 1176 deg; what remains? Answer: 1.1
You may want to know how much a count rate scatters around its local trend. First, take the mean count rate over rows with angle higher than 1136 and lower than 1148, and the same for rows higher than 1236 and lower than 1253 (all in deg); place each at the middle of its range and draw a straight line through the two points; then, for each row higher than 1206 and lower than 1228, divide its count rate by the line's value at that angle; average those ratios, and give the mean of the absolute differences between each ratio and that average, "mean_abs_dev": 0.025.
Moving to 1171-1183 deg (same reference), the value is 0.013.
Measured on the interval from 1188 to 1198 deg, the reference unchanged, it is 0.090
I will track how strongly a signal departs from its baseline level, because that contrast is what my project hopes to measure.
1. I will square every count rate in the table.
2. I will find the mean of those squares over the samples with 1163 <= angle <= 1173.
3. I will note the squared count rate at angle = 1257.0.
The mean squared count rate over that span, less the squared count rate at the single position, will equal 27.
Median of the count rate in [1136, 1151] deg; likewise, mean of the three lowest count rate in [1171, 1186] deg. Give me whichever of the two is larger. 10.75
